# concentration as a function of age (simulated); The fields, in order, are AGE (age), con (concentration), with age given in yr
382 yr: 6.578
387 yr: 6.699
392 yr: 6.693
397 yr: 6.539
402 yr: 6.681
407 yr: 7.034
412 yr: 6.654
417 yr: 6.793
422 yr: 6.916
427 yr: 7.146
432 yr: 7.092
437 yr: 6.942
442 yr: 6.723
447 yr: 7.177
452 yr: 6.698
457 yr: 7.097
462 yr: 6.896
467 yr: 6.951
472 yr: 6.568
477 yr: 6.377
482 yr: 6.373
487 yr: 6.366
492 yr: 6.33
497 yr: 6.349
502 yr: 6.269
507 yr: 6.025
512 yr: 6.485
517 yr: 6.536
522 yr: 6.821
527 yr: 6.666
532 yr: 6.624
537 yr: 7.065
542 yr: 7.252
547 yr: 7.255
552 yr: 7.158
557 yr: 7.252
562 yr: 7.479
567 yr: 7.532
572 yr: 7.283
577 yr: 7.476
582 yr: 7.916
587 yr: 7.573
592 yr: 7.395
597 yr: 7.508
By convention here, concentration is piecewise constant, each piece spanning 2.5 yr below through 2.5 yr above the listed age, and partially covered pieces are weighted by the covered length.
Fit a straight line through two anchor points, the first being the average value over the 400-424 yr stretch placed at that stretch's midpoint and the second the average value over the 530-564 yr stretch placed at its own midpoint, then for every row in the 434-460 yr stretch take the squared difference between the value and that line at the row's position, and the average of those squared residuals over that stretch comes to 0.04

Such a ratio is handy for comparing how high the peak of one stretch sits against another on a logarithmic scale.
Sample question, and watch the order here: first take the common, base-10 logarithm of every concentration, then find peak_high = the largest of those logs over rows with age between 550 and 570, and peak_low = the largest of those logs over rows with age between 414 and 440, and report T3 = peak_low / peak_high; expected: 0.97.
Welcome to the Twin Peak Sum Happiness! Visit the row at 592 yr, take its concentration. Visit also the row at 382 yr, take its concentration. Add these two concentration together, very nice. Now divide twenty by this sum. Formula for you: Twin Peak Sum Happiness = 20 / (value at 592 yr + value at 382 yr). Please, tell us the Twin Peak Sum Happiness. 1.431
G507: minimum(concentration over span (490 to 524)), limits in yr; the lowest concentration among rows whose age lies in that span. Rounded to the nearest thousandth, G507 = 6.025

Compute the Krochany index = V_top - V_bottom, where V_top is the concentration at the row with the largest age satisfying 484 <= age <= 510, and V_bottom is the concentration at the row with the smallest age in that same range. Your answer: -0.3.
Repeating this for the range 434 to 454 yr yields -0.2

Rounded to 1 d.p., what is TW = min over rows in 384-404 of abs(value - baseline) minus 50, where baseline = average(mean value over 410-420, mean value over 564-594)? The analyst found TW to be -49.6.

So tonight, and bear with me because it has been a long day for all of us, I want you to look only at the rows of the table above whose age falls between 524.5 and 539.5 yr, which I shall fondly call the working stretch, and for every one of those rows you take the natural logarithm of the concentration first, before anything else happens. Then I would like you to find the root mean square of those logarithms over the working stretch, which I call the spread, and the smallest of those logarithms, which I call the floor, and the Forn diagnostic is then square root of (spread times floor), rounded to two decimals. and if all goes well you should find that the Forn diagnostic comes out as 1.90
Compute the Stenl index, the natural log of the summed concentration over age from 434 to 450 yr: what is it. 3.0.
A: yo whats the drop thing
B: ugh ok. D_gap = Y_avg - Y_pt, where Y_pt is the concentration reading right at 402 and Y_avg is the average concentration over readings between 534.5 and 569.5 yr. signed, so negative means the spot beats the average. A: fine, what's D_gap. 0.6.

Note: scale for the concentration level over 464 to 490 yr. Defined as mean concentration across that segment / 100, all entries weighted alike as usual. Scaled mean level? 0.0653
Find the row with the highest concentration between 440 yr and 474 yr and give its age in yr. 447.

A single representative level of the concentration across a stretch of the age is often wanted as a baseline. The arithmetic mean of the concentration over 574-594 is 7.59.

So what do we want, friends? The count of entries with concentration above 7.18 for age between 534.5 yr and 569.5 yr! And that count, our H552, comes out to 5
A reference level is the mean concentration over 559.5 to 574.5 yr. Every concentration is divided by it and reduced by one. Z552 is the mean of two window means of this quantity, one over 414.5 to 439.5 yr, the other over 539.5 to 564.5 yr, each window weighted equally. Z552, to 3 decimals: -0.041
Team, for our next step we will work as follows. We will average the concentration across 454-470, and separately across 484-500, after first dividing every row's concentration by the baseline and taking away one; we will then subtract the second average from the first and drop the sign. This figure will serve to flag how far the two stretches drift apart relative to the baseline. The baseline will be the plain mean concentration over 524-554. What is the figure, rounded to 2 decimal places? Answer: 0.09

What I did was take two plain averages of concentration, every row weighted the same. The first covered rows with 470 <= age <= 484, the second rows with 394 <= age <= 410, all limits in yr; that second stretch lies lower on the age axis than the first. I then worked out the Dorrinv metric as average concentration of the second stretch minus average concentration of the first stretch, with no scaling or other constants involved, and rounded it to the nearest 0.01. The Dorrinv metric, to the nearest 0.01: 0.31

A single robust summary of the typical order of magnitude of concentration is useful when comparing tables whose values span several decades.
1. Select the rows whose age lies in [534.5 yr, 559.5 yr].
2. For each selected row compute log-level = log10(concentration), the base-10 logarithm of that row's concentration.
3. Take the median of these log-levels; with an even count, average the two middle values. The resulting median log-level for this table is 0.86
